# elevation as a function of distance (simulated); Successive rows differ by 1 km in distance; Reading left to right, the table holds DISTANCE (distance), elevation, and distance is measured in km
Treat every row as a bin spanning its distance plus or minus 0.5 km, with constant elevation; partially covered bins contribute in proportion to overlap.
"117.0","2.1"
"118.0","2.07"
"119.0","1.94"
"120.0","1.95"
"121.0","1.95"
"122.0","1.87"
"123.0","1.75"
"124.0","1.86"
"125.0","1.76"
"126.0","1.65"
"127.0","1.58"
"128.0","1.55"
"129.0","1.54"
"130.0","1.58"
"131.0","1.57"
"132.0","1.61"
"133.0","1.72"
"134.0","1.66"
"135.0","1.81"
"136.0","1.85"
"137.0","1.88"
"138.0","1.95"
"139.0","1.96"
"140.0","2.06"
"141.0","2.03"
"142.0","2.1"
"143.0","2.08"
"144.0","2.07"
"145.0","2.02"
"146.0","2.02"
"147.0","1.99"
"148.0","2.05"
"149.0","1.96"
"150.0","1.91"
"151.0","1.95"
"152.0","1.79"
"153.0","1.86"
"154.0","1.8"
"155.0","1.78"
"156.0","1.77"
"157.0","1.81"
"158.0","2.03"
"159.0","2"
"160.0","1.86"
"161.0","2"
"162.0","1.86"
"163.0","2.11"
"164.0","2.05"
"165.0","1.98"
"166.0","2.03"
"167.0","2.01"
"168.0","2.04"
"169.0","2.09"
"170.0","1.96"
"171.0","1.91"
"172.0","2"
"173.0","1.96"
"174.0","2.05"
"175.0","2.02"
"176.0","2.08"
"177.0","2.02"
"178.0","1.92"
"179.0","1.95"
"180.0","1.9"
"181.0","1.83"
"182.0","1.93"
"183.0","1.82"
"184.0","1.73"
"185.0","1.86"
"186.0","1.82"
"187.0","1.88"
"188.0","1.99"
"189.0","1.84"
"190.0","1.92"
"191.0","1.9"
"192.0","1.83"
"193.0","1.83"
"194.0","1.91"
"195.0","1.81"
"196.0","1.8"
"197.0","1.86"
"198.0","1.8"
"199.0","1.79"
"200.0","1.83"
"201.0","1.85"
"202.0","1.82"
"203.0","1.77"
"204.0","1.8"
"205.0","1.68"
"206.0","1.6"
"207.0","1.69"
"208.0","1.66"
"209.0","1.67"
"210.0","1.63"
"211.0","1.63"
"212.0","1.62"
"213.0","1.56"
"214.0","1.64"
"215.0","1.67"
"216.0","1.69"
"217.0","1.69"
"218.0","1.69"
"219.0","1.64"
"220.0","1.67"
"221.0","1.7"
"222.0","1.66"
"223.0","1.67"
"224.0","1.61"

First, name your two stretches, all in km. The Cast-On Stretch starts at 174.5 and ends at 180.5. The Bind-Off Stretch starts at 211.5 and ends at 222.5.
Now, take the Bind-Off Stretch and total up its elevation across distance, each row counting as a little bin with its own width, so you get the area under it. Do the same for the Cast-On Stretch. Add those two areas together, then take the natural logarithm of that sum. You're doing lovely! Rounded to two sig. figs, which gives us 3.4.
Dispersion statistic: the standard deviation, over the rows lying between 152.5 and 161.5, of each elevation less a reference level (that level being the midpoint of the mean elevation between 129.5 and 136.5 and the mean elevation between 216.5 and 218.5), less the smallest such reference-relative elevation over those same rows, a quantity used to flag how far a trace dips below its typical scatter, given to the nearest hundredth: 0.02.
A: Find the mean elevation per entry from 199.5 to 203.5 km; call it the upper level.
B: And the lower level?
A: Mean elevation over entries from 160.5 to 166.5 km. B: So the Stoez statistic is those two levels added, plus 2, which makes 5.82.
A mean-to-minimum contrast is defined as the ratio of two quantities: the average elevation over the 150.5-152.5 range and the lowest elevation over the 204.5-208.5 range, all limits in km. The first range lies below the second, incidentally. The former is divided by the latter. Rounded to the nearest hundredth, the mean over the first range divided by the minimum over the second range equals 1.17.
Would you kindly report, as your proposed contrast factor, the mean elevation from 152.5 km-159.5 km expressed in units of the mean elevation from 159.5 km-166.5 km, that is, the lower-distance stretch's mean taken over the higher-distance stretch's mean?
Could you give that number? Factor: 0.94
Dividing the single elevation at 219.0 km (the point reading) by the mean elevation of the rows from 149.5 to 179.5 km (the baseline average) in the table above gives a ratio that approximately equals 0.84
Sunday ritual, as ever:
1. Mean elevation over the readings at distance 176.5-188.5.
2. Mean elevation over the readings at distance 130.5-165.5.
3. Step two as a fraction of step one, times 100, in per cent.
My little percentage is 101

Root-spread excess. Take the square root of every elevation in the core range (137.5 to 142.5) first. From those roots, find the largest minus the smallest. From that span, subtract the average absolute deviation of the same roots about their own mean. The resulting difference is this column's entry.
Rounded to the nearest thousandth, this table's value 0.034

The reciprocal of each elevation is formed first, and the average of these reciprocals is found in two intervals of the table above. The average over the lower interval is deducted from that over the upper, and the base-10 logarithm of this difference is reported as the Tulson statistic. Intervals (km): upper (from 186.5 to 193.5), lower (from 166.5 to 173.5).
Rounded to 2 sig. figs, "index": -1.5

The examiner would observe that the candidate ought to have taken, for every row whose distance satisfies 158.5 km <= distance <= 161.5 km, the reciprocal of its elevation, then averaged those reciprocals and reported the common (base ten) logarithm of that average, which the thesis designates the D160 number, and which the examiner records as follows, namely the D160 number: -0.29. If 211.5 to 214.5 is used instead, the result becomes -0.21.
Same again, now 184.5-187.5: -0.27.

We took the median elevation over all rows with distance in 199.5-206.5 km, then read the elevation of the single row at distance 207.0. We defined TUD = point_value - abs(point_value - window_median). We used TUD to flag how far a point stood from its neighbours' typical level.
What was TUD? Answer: 1.58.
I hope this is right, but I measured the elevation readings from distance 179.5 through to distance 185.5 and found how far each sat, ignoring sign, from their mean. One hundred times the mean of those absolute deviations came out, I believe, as 5.2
